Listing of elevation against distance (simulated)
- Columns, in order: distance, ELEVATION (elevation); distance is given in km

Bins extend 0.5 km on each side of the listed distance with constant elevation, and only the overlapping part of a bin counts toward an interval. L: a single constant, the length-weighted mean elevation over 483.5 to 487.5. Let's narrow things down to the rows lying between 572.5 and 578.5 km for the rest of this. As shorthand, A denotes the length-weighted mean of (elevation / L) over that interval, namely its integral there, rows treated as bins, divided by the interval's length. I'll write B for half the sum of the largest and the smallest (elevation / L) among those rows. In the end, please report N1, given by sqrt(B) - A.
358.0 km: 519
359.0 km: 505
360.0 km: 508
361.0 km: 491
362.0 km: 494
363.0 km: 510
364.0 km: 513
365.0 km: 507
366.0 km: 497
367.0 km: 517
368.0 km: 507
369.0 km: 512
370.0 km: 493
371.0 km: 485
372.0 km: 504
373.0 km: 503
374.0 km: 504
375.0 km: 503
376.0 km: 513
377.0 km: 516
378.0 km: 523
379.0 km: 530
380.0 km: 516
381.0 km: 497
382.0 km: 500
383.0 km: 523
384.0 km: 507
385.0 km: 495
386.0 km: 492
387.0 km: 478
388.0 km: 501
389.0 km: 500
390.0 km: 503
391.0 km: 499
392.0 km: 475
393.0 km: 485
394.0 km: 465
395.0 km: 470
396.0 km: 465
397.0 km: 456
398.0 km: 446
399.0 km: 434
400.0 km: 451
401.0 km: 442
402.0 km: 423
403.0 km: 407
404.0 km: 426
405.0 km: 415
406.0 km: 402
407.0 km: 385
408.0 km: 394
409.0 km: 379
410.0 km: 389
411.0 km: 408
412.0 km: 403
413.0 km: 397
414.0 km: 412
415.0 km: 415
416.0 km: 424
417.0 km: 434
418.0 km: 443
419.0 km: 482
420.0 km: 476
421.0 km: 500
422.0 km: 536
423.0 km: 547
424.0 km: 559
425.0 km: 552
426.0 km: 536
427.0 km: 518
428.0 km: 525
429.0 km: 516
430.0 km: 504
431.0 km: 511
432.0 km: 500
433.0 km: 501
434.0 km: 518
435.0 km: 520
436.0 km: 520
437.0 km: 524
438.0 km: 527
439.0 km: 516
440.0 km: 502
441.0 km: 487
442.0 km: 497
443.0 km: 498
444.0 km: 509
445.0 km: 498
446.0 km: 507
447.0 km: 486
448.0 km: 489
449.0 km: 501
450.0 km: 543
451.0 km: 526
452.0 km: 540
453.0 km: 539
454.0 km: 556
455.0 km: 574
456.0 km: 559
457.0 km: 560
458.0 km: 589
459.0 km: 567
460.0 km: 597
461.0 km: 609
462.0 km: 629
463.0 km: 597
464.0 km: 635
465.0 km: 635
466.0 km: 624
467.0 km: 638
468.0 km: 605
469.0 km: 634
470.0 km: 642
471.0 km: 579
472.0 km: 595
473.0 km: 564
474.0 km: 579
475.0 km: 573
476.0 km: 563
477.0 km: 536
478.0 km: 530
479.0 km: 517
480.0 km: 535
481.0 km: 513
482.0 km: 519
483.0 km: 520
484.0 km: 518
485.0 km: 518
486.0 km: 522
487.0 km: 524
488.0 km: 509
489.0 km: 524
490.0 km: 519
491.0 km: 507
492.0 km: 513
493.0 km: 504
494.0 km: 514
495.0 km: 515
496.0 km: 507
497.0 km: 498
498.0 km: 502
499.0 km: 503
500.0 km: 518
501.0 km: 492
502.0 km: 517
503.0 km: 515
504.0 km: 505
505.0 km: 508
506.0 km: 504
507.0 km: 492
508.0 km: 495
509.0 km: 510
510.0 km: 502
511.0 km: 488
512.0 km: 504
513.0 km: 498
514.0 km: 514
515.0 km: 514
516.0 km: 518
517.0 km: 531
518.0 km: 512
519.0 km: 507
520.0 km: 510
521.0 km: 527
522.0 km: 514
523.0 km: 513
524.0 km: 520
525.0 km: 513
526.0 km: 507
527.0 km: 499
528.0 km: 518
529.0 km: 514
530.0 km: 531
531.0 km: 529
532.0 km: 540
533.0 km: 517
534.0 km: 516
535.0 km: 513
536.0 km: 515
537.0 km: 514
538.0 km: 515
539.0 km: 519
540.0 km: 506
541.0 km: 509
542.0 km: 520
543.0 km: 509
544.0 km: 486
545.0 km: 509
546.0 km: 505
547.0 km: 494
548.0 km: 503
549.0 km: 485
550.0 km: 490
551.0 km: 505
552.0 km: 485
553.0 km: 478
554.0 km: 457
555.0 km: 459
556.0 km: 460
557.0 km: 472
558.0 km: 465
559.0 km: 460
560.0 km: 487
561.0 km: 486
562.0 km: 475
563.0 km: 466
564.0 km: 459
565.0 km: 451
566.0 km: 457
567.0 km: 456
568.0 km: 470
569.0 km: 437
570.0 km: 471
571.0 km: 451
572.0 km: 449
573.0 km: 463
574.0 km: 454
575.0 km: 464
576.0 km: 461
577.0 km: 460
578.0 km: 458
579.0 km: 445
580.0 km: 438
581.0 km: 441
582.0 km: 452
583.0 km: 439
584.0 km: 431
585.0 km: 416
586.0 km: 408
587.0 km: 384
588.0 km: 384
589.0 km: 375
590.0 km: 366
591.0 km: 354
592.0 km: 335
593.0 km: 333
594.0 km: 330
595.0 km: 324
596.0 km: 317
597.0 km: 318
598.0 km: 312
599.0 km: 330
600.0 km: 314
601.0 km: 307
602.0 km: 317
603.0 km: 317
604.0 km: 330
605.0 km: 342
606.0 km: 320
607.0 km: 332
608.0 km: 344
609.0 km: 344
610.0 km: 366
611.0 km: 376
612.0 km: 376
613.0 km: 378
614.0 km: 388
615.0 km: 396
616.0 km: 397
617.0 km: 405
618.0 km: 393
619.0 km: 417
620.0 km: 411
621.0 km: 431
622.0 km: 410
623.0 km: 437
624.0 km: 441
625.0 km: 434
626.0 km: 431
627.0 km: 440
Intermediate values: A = 0.88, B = 0.88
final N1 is 0.06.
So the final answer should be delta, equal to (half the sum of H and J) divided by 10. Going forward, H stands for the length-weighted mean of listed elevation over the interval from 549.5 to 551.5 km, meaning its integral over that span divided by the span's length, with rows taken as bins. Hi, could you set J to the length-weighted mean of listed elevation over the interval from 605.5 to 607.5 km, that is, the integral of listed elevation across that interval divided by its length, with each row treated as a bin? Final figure 41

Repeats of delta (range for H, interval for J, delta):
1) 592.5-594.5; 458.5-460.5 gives 46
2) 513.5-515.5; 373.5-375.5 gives 51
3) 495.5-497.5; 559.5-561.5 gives 49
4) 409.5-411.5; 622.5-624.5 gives 42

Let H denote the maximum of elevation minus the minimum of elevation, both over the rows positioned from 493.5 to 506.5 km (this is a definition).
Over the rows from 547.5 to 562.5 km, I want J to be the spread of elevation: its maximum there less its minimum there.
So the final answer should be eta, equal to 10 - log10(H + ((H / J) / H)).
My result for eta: 8.58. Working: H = 26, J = 48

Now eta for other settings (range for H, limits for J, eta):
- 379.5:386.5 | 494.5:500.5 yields 8.51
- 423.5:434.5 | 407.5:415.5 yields 8.23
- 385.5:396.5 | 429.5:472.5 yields 8.42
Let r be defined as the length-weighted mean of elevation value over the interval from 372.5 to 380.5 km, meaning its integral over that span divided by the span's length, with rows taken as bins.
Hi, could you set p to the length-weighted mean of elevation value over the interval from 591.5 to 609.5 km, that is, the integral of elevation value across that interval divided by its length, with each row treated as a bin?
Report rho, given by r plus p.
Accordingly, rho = 839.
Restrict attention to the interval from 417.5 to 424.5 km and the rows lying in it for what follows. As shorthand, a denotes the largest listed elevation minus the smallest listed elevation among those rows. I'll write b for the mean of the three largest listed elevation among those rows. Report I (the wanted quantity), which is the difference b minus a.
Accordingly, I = 431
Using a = 116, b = 547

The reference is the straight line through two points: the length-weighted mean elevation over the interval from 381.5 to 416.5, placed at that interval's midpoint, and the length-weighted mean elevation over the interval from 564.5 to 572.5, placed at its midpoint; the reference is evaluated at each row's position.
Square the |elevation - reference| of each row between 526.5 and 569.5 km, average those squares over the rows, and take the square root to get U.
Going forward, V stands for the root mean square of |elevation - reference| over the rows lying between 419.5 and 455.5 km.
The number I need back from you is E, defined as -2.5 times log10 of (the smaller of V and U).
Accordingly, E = -4.1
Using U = 46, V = 73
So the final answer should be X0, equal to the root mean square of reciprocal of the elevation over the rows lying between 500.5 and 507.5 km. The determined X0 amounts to 0.0020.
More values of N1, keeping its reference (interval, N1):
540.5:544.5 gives 0.01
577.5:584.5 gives 0.07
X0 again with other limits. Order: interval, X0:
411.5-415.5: 0.0025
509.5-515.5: 0.0020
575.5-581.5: 0.0022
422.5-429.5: 0.0019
